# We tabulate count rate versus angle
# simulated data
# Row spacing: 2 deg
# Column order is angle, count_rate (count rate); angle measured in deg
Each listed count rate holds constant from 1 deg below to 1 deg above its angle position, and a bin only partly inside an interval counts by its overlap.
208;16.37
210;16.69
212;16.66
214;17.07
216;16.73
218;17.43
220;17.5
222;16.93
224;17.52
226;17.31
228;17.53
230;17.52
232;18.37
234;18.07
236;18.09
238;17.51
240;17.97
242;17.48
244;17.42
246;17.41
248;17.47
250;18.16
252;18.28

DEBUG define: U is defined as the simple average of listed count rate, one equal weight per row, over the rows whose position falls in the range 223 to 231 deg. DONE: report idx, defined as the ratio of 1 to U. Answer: 0.0572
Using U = 17.5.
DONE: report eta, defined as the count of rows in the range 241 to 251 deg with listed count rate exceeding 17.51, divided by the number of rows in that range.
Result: 0.20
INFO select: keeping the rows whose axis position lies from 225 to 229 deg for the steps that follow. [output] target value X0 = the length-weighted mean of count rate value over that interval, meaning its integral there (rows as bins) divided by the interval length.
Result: 17.4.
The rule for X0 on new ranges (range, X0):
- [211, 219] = 17.0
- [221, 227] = 17.3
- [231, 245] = 17.8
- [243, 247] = 17.4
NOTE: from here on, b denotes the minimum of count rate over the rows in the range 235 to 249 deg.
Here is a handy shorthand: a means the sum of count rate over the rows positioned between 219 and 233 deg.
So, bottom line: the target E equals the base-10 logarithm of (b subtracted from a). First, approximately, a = 123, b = 17.41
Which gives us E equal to 2.02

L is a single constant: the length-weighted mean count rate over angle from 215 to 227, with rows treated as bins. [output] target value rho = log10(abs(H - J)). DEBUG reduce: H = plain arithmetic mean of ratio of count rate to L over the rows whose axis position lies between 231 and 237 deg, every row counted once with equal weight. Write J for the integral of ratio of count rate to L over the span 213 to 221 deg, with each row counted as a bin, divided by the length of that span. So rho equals -1.2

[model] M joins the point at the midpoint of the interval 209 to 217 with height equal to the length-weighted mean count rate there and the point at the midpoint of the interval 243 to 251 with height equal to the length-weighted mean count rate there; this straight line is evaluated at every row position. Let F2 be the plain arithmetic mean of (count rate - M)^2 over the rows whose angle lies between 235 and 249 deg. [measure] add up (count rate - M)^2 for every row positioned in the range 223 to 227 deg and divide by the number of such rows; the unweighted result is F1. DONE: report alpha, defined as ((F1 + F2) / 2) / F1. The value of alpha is 1.01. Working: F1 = 0.13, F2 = 0.13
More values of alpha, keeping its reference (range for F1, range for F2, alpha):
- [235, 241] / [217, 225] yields 0.85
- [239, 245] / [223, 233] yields 2.31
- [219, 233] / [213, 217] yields 0.57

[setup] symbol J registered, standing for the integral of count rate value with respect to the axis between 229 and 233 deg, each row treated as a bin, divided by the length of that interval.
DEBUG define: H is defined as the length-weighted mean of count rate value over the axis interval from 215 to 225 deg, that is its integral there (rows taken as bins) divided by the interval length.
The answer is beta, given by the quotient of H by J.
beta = 0.96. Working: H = 17.2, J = 17.9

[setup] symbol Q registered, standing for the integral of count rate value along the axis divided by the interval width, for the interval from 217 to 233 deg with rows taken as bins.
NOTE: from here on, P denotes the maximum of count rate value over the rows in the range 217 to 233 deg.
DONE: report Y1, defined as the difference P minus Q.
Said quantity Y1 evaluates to 0.856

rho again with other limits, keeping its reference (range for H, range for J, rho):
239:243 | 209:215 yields -1.3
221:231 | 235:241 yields -1.5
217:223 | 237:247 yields -1.8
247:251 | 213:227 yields -1.5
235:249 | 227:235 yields -1.8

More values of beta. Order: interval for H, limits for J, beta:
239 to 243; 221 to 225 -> 1.03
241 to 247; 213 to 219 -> 1.02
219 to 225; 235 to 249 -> 0.98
